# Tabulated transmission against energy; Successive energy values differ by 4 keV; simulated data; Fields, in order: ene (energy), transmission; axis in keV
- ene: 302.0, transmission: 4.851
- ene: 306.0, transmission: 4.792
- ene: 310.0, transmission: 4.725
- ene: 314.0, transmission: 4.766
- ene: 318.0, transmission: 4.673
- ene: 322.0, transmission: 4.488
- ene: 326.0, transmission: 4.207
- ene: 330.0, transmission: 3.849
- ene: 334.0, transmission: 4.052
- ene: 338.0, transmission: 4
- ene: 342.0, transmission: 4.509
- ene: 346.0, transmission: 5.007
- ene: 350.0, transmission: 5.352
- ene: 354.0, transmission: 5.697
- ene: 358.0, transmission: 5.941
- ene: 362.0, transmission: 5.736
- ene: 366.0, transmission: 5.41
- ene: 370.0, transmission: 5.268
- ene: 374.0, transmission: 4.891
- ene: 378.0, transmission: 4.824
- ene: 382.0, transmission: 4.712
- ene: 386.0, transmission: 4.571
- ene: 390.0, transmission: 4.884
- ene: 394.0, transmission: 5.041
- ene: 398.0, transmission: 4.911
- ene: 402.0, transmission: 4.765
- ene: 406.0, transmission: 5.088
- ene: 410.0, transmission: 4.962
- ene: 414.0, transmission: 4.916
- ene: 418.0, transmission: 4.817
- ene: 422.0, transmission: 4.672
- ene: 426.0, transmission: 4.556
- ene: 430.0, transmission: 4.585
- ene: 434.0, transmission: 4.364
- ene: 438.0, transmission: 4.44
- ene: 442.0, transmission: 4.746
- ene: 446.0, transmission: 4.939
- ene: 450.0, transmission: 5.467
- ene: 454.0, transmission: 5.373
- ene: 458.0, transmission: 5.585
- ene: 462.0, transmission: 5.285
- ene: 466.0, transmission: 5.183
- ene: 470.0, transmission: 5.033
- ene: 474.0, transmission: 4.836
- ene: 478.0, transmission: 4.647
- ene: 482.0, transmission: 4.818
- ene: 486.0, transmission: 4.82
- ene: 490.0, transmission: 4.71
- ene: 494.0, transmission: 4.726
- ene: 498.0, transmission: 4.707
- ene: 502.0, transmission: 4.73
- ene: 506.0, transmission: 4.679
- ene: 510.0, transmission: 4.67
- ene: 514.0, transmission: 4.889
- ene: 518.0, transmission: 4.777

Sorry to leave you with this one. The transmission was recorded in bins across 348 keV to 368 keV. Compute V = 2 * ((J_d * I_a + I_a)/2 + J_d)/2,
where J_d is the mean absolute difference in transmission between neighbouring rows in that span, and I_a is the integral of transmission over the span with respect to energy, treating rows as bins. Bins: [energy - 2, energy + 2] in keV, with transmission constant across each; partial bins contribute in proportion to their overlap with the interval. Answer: 72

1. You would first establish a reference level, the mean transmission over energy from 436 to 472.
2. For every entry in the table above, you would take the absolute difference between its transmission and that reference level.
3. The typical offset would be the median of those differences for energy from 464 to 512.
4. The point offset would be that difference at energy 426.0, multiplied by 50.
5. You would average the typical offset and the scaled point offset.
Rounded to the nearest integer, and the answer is 14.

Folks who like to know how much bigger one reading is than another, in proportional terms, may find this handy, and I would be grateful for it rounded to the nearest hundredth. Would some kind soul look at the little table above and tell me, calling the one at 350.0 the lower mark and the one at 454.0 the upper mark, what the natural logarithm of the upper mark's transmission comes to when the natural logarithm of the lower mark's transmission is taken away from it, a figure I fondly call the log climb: 0.00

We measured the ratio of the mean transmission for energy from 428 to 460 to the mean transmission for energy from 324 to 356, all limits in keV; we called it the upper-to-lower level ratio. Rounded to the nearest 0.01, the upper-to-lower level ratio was 1.08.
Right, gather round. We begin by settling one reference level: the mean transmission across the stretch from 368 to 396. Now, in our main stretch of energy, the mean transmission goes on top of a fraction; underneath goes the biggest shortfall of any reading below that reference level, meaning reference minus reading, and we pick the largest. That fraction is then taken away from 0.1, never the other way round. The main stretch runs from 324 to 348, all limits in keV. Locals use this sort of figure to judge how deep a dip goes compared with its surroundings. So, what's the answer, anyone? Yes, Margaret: -4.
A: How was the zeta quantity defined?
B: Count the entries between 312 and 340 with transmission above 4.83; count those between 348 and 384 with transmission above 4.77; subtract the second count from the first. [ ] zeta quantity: -8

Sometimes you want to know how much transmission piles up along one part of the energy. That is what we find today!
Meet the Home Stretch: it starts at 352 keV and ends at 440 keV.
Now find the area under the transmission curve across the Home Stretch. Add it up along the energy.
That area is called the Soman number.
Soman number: 436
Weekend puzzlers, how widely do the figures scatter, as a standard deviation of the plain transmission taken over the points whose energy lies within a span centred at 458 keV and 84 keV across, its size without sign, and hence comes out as 0.33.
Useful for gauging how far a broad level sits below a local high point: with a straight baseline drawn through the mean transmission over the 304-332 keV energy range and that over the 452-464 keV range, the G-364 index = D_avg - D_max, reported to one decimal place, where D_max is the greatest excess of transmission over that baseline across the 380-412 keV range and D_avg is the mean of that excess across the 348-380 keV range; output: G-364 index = 0.5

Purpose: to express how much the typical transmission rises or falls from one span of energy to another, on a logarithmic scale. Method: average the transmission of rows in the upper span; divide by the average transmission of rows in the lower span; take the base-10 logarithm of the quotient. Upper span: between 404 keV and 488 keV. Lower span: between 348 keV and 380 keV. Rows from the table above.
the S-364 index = -0.040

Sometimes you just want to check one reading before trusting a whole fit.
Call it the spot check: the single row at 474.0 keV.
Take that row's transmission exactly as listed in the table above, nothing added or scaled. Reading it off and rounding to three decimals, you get 4.836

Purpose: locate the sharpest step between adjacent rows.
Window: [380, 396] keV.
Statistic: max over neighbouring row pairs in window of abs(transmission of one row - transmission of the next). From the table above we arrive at 0.313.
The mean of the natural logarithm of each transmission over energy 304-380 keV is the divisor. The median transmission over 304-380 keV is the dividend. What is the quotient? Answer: 3.05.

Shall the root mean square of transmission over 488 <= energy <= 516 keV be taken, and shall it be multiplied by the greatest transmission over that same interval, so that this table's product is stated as 23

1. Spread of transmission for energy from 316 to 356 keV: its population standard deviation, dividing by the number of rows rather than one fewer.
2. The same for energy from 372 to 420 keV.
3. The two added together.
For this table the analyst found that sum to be 0.71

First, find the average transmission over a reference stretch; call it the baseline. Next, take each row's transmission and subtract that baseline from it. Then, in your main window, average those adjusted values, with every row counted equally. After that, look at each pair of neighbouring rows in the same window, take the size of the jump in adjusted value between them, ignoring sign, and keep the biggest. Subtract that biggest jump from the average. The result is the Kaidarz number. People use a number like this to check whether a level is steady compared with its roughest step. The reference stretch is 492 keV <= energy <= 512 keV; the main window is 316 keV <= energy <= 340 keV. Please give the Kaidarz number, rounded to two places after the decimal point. -0.85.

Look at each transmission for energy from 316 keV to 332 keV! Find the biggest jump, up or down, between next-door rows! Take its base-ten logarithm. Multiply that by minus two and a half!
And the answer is 1.12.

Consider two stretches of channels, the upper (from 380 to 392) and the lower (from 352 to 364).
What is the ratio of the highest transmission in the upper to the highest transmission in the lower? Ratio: 0.82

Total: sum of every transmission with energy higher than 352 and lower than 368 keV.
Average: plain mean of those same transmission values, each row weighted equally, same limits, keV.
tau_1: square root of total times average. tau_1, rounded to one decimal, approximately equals 11.4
